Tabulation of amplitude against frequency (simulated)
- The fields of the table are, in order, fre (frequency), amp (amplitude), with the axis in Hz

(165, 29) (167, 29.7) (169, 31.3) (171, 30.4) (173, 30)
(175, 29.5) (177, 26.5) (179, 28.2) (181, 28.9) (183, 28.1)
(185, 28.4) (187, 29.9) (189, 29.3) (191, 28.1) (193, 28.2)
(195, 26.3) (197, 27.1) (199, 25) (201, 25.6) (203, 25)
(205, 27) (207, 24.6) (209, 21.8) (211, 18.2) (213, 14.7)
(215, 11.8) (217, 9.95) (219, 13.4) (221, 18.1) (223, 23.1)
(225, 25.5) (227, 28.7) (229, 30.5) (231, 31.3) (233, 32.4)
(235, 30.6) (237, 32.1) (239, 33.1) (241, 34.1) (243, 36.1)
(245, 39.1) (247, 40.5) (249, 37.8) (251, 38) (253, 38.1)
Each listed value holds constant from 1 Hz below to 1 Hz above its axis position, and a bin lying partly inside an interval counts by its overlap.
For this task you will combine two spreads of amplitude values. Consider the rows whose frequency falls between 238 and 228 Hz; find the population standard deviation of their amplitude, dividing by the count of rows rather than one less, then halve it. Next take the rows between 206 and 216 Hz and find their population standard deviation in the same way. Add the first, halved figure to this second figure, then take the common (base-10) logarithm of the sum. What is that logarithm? 0.7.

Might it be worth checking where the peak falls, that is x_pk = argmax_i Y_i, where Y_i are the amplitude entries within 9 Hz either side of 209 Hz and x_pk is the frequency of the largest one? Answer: 205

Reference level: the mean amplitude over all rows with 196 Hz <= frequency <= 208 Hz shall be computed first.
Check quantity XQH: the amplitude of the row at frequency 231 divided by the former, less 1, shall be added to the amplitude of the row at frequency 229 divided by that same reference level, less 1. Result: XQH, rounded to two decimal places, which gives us 0.40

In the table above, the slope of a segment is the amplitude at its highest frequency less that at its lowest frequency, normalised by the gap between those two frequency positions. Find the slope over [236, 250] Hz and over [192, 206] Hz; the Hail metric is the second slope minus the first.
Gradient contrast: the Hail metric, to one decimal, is -0.6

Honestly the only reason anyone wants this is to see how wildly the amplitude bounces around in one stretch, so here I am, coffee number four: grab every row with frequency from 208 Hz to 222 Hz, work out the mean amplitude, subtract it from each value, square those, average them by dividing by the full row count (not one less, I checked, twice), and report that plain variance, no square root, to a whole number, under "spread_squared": 15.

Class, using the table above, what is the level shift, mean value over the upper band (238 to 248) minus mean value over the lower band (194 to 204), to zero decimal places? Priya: 11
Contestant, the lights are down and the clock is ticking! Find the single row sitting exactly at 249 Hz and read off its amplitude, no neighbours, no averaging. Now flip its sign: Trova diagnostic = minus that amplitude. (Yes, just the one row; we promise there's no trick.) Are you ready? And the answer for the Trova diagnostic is -38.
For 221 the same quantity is -18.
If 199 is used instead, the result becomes -25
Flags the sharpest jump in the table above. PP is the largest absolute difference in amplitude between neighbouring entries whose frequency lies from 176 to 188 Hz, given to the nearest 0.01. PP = 1.70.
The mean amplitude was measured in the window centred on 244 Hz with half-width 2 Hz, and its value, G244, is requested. 37.6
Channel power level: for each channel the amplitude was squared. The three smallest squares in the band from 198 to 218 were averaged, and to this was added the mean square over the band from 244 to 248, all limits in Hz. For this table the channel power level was 1736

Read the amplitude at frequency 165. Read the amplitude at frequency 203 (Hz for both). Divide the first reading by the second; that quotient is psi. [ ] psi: 1.2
